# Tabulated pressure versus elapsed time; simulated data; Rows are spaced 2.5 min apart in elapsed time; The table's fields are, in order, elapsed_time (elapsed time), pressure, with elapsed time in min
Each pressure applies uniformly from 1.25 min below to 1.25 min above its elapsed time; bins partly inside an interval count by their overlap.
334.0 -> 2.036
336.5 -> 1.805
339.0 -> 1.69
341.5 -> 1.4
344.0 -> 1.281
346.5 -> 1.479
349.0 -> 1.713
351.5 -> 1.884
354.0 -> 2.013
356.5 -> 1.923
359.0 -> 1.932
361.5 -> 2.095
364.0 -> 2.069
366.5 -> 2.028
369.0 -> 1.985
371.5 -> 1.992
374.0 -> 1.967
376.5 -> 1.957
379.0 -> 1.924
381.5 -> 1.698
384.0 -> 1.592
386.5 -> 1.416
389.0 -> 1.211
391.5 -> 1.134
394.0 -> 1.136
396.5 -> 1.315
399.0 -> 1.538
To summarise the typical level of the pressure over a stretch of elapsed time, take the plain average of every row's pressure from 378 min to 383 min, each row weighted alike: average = 1.8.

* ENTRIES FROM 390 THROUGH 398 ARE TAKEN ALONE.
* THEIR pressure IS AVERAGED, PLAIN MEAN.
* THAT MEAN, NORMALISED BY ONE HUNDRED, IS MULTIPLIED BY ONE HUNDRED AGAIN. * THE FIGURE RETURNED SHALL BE 1.2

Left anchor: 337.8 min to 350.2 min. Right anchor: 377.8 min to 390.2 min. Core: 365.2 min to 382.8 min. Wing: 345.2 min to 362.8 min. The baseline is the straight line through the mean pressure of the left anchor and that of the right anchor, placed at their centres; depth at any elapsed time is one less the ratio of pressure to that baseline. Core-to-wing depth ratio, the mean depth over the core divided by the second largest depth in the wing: 1.9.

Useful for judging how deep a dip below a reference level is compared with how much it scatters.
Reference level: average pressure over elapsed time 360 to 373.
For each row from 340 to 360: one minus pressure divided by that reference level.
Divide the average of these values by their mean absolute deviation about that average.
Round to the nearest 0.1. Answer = 1.4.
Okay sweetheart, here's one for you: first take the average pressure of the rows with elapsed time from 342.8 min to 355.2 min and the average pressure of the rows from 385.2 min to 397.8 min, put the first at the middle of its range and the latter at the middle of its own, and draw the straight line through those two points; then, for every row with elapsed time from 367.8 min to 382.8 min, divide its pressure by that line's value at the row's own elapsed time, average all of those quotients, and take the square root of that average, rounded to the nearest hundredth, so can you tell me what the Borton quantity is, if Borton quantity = 1.17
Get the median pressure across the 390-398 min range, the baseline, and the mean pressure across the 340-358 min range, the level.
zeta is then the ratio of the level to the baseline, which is 1.5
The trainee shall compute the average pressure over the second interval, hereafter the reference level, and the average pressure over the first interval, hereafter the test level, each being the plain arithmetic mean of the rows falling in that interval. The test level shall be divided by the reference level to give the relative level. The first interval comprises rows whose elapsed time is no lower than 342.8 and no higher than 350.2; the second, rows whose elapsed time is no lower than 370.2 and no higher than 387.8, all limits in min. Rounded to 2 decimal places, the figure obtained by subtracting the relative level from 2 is 1.17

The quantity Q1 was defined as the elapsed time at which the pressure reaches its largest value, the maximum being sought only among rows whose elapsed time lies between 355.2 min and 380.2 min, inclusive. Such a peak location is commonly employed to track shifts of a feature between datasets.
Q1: 361.5 min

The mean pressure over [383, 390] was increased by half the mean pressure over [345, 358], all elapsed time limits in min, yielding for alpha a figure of 2.3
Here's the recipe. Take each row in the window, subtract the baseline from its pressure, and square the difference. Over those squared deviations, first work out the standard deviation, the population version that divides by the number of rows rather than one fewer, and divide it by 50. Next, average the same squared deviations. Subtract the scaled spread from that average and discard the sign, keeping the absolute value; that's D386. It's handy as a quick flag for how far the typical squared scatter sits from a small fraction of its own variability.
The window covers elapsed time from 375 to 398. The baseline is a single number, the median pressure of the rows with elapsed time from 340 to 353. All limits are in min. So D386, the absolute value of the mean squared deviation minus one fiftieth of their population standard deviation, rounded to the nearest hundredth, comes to 0.09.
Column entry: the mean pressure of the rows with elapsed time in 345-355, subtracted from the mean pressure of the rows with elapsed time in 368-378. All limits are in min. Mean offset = 0.2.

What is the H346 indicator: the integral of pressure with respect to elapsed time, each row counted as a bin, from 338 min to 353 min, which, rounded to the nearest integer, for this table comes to 24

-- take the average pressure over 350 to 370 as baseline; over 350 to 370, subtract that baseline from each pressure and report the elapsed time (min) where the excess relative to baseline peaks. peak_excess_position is 361.5 min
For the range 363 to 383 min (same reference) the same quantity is 364.0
